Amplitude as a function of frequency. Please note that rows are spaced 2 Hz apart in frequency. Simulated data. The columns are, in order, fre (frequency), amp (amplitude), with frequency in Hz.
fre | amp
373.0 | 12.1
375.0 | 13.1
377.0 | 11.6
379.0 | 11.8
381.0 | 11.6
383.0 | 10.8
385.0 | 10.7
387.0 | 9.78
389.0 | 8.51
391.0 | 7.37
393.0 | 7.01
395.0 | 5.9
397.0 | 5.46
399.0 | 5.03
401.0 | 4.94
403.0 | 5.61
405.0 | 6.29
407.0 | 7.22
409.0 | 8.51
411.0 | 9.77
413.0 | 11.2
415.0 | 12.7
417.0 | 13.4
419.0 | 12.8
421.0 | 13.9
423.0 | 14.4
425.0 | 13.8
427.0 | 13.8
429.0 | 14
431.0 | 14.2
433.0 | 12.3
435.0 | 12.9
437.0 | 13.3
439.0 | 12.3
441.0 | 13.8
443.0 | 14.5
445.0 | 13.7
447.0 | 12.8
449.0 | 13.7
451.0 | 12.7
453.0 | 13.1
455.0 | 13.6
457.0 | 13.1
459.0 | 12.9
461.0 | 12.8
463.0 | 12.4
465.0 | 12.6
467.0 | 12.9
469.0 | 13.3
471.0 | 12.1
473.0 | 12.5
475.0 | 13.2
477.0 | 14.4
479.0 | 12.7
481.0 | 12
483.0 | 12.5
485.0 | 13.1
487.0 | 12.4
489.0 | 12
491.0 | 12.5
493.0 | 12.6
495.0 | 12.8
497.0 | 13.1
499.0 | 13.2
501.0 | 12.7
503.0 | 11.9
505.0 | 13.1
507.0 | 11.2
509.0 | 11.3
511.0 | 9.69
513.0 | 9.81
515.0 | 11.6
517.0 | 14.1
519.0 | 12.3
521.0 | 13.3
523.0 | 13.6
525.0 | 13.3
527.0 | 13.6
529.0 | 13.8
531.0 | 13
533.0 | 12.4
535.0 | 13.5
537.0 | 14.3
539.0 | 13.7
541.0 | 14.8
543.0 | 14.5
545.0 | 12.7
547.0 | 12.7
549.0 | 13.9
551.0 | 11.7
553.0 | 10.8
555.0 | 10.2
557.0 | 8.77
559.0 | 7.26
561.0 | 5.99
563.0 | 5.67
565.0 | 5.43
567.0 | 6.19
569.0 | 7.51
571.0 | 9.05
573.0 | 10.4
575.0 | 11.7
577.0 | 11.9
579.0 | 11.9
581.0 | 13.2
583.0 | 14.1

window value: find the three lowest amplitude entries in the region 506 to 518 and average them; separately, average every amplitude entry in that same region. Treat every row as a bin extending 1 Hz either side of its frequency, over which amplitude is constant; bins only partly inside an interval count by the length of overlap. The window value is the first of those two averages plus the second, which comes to 21.5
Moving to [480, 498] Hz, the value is 24.7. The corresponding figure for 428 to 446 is 25.9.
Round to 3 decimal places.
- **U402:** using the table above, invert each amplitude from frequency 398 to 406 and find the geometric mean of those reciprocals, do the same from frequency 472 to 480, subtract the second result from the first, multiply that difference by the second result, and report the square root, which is 0.090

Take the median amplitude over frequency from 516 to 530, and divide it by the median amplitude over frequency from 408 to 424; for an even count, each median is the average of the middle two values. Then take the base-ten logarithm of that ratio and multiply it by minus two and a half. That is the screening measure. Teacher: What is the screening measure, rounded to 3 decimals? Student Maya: -0.070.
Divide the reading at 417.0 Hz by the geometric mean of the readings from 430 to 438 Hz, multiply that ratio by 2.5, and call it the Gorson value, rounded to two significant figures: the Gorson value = 2.5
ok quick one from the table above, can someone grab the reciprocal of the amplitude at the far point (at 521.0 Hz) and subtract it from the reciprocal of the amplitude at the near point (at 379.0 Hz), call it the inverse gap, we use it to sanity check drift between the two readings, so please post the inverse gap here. 0.010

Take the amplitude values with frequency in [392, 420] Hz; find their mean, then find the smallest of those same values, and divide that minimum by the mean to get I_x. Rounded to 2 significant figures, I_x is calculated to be 0.60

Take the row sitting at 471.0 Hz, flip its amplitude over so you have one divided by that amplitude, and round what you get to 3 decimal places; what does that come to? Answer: 0.083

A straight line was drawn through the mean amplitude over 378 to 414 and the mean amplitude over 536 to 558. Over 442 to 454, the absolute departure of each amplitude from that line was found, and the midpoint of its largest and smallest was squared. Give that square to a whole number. 15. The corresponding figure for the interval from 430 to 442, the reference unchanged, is 15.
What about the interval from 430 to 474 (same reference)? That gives 11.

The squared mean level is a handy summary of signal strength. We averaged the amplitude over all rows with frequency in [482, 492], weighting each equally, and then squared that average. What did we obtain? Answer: 156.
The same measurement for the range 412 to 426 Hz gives 173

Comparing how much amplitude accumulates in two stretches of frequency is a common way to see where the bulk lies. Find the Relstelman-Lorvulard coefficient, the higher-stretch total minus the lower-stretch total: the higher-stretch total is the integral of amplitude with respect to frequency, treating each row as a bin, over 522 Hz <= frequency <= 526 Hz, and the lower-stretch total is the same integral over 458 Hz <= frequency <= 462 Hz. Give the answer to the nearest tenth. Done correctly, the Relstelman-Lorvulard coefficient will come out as 2.4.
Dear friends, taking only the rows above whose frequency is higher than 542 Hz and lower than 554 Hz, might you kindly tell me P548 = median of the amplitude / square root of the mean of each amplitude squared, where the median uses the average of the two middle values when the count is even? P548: 0.99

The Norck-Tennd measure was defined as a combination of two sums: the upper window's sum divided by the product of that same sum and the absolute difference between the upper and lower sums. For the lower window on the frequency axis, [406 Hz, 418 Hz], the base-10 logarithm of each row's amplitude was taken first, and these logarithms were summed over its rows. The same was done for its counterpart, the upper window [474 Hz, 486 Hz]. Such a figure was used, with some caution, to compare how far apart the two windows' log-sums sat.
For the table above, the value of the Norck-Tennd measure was 1.6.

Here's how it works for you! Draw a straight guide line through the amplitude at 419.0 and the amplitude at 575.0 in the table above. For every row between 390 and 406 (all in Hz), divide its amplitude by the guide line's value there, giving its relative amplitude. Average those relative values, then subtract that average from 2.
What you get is 1.54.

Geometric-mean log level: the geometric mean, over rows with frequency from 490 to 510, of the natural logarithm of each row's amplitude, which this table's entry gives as 2.52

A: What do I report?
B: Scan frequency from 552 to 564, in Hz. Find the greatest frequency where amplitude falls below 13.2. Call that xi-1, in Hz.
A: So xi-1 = 563.0 Hz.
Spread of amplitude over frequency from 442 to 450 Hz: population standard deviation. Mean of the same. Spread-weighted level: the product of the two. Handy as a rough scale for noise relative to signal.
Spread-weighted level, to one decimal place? 8.2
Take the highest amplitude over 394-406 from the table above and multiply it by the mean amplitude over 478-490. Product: 78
